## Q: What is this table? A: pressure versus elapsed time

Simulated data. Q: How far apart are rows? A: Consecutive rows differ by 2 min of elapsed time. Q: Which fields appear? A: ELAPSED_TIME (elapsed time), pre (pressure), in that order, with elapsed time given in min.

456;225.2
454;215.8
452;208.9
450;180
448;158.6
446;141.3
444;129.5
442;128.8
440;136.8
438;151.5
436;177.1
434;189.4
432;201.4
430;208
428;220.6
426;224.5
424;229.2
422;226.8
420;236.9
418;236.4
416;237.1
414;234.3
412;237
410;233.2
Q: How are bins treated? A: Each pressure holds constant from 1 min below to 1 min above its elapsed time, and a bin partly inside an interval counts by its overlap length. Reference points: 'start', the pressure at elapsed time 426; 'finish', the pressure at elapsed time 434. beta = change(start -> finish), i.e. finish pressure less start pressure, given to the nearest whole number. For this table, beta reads -35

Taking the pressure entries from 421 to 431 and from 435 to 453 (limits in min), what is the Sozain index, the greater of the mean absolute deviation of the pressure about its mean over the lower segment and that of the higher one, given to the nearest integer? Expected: 22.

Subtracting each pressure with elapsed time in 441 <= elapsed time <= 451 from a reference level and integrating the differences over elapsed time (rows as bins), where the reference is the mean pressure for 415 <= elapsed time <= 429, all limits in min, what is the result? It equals 826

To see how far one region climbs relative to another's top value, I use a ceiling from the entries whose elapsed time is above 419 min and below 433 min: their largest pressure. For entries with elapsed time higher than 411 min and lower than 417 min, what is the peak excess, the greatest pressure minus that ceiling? 0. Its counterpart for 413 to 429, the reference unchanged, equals 0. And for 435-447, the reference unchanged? -60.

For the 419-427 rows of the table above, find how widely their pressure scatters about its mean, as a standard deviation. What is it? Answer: 5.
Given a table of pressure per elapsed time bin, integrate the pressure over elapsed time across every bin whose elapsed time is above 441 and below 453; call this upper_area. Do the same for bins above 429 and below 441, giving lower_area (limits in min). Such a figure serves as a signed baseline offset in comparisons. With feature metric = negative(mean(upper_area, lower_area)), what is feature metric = -2011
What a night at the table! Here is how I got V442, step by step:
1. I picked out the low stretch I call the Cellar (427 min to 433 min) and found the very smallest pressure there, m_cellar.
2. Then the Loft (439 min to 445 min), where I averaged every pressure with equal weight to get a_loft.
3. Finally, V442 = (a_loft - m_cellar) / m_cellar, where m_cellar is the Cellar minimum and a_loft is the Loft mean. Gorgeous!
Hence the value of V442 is -0.35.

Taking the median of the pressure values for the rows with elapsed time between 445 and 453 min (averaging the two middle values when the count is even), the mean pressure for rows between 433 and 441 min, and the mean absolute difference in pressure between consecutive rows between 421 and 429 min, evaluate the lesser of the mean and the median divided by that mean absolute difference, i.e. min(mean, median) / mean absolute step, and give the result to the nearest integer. 45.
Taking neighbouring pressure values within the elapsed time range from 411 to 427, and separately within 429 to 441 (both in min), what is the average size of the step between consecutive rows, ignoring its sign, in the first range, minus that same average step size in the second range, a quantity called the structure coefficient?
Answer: -11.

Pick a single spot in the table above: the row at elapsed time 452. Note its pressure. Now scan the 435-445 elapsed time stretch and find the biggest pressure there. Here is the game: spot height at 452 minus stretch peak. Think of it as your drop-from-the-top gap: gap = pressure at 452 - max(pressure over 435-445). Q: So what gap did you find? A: 32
